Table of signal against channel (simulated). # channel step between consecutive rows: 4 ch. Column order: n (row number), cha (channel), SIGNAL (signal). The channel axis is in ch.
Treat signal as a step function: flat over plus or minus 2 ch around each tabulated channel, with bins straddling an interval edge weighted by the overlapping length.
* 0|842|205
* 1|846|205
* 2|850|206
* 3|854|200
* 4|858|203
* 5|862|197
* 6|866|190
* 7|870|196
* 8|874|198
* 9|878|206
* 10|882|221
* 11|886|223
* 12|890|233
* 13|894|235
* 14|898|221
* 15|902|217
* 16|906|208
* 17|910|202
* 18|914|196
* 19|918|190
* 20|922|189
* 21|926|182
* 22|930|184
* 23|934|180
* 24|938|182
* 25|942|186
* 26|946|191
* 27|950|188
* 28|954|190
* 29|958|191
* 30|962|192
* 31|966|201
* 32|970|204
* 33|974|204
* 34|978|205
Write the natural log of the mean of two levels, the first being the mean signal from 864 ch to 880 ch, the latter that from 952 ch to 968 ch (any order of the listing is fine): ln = 5.28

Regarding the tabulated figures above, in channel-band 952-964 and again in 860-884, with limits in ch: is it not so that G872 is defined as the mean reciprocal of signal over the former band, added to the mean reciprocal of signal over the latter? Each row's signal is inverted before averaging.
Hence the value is 0.0102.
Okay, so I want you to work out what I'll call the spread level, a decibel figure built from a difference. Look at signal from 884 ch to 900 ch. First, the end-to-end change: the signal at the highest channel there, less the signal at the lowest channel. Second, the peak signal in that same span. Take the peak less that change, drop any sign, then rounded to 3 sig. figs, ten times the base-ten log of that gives 23.7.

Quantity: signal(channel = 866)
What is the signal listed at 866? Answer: 190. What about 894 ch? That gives 235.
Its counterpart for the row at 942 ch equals 186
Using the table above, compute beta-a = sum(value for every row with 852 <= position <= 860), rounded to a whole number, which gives 403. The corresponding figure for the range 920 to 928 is 371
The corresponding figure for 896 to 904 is 438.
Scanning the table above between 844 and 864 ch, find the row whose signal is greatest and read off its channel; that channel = 850 ch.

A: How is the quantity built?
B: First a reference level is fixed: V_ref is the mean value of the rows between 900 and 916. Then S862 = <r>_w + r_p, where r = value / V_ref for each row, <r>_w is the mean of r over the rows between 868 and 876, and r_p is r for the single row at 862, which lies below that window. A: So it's 1.91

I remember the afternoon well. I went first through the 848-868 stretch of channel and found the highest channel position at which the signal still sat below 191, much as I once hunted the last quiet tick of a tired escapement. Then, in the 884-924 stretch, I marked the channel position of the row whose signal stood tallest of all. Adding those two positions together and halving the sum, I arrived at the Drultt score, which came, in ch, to 880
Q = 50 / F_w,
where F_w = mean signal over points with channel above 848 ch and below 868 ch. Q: 0.251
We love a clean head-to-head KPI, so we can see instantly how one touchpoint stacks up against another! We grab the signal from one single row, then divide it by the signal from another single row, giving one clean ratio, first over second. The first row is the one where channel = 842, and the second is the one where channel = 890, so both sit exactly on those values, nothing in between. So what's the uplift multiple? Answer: 0.88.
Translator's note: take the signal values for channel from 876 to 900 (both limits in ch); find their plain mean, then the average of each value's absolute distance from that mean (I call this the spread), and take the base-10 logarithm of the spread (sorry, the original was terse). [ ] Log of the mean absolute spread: 0.9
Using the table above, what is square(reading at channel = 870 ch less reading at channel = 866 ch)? 36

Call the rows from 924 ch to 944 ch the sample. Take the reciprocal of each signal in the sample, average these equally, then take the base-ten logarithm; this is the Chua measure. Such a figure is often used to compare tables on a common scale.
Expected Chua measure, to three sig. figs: -2.26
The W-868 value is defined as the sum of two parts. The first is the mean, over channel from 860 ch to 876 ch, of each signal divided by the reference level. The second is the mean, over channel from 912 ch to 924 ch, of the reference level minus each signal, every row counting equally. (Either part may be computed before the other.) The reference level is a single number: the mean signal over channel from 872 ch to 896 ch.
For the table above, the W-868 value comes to 29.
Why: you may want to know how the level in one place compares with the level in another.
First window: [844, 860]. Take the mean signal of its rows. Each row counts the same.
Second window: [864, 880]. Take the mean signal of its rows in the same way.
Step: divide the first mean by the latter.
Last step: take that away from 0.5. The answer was -0.53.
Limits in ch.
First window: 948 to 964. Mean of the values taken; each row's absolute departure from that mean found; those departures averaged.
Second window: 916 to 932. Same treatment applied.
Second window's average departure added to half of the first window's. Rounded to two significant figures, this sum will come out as 3.9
